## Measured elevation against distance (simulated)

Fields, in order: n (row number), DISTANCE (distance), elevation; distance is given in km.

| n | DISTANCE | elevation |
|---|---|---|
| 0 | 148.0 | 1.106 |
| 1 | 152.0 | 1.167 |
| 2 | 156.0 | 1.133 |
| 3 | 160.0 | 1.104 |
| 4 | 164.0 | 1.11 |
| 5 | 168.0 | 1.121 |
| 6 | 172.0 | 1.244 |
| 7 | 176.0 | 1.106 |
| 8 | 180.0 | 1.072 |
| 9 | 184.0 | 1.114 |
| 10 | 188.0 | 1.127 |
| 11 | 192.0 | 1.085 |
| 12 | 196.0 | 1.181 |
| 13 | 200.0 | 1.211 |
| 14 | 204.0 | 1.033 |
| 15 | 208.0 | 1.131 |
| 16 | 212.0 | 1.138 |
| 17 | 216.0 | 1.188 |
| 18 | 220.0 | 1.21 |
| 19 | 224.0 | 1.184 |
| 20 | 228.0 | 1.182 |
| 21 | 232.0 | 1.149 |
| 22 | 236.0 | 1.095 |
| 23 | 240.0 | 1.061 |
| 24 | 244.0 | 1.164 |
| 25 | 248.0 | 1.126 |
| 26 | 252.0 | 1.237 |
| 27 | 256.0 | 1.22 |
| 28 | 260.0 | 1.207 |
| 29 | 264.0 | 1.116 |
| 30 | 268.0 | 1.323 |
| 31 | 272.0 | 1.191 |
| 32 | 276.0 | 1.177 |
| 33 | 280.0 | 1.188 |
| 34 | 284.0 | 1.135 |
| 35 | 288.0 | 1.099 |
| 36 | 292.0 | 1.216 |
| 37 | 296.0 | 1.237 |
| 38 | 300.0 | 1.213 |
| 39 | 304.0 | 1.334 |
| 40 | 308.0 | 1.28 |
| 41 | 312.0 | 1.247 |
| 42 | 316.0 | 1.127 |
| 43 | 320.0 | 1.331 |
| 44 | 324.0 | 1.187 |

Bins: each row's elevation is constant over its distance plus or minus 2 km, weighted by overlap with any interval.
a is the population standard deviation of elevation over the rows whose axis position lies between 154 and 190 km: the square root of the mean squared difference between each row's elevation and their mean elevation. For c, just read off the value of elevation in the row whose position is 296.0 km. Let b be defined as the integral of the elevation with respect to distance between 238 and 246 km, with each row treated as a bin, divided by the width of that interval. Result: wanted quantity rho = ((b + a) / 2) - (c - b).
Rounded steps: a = 0.045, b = 1.11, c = 1.237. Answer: 0.454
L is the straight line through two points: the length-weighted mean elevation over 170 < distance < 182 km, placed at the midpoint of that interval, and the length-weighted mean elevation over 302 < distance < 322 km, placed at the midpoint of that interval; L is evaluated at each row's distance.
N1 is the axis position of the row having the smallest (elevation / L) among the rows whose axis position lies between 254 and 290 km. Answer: 288.0 km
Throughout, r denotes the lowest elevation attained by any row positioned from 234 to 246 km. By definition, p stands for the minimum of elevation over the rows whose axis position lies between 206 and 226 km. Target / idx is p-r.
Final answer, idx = 0.07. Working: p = 1.131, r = 1.061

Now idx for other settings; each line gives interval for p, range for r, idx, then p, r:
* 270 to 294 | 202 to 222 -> 0.07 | 1.099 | 1.033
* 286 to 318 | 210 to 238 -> 0.00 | 1.099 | 1.095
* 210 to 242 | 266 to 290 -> -0.04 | 1.061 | 1.099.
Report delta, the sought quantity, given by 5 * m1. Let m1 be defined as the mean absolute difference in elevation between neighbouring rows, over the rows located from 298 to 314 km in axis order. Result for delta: 0.35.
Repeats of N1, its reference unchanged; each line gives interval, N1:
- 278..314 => 288.0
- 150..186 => 180.0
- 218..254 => 240.0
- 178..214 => 204.0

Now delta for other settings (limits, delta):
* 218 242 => 0.15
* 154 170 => 0.08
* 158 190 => 0.26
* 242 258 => 0.28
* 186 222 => 0.33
